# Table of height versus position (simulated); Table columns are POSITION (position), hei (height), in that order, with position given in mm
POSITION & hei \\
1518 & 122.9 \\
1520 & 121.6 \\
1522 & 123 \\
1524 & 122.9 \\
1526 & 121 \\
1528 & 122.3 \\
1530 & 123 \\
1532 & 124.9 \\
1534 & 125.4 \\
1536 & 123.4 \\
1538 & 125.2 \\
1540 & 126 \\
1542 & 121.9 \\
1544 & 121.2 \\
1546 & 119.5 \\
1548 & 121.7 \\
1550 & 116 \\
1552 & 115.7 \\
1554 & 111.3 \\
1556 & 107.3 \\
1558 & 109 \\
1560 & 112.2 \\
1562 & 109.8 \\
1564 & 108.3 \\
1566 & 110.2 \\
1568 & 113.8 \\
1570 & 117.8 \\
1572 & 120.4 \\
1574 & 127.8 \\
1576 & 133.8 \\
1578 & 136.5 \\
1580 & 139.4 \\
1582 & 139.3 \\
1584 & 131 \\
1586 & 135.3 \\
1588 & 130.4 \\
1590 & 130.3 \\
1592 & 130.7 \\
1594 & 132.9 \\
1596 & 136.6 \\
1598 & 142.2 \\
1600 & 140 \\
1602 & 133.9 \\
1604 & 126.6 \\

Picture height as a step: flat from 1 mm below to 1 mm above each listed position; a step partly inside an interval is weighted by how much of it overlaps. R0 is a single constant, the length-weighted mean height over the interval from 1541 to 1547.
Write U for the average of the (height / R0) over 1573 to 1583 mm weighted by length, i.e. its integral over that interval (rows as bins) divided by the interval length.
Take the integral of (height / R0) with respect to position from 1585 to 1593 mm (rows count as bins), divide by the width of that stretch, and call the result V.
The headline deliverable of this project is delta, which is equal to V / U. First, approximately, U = 1.12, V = 1.09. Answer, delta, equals 0.973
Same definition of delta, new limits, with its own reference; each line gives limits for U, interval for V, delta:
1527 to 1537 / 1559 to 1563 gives 0.897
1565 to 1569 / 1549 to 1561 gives 0.999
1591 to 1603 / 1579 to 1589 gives 0.993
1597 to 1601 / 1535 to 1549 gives 0.870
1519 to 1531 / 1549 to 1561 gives 0.915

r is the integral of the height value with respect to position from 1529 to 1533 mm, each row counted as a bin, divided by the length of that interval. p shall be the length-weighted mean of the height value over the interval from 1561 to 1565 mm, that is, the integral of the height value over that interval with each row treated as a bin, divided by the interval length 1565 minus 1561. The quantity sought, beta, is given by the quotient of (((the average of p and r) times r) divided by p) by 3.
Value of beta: 44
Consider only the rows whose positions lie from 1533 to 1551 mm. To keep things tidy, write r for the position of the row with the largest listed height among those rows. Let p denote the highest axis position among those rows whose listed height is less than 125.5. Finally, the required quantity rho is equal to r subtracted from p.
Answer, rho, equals 10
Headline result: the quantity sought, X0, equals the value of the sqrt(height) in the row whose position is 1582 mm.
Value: 11.8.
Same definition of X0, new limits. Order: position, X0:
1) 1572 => 11.0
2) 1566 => 10.5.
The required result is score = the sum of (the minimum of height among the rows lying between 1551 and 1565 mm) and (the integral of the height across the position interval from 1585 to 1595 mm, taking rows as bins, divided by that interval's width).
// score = 239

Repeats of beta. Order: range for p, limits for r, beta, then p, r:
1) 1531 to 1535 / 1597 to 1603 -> 49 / 125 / 139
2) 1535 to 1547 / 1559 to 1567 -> 35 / 123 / 110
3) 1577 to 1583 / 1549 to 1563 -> 34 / 138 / 112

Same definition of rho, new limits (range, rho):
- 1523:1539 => 4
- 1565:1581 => -8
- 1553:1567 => 6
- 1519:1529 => 6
